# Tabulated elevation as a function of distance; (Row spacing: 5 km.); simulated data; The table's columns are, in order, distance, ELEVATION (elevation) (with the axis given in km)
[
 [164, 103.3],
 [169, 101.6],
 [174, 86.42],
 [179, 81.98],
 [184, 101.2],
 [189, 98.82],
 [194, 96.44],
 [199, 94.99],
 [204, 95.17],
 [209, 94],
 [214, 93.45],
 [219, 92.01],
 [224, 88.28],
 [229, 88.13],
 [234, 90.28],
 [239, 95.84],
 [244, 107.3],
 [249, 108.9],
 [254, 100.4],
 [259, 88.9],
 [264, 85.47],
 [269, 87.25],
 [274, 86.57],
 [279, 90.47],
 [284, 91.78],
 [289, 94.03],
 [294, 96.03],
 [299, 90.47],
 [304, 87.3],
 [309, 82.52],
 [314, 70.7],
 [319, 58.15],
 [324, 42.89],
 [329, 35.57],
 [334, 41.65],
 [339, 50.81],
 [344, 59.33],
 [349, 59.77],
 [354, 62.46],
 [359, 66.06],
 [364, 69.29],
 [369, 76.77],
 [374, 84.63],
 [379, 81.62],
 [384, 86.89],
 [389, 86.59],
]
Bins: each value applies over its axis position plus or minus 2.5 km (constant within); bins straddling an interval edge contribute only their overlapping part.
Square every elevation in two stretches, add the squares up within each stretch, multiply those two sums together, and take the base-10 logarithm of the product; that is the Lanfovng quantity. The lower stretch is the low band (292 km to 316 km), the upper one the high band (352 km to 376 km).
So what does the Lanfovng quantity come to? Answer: 8.98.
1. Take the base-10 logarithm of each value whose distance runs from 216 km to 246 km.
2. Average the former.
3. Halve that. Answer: 0.985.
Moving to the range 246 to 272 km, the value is 0.986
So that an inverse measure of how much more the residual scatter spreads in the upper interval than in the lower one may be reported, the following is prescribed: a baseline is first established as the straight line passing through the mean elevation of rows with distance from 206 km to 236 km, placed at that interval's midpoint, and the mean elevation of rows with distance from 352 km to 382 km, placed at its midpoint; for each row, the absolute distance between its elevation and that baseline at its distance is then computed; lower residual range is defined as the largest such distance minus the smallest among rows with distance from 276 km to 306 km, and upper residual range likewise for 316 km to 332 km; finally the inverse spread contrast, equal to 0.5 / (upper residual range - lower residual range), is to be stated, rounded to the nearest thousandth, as 0.036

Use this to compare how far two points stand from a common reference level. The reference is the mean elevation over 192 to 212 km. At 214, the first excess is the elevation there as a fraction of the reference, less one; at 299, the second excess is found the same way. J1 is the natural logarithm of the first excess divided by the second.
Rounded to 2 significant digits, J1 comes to -1.0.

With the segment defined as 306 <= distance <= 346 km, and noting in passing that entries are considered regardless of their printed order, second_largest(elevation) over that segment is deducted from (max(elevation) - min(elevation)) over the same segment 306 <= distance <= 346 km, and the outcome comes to -24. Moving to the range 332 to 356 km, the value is -39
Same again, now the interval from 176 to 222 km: -80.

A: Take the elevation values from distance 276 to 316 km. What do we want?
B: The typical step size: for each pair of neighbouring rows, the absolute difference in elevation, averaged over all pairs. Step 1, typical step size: 4.4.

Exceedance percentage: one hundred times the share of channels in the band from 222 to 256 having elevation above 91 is 57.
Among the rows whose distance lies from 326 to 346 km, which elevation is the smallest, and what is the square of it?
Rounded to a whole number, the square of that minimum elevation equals 1265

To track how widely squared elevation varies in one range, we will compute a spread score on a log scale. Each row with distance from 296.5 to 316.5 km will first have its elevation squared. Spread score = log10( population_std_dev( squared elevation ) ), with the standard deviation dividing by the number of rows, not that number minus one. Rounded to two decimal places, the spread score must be 3.08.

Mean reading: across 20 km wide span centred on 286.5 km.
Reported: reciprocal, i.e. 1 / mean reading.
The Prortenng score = 0.0107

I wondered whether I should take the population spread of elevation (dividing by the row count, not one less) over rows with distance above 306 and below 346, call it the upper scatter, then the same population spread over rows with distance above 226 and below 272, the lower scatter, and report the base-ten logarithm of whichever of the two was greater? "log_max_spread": 1.17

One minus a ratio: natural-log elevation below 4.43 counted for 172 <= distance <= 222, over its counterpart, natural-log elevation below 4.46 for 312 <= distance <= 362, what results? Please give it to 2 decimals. 0.90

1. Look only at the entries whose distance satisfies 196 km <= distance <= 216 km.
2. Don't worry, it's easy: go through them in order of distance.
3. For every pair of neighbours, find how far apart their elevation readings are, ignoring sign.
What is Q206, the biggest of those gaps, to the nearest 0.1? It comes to 1.2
